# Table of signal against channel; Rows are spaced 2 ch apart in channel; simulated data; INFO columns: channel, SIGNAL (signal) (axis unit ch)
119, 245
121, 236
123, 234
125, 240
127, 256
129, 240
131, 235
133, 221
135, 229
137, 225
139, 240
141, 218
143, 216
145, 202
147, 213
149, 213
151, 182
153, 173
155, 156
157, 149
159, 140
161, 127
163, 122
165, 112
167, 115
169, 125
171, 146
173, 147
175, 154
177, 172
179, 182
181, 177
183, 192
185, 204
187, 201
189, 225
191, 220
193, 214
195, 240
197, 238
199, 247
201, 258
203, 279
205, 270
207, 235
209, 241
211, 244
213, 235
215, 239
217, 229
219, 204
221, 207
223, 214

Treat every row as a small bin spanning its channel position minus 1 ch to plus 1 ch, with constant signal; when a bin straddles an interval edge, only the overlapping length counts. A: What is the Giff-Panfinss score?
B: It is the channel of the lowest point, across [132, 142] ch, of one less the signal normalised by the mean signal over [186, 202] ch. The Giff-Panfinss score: 139 ch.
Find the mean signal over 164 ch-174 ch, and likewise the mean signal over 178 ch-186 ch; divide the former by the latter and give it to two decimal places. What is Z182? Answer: 0.68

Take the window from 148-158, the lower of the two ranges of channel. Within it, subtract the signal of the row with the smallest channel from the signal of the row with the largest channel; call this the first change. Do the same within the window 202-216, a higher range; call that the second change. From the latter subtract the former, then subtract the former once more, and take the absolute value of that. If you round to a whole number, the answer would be 88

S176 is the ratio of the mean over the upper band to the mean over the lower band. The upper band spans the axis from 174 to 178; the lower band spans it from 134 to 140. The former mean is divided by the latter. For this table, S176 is 0.70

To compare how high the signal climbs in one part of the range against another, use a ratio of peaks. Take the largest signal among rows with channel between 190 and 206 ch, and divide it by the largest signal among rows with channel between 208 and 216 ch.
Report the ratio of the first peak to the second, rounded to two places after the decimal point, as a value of 1.14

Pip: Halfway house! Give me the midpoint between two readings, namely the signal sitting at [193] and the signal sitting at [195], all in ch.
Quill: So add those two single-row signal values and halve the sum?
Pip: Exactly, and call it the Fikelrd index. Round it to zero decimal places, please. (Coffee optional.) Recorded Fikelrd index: 227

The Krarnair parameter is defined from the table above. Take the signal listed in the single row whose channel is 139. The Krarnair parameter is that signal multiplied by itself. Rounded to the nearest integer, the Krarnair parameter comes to 57600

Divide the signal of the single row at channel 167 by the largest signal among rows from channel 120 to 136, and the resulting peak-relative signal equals 0.45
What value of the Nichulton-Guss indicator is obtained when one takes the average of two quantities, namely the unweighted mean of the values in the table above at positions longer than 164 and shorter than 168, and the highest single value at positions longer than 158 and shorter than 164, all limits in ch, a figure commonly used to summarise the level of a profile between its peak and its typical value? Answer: 127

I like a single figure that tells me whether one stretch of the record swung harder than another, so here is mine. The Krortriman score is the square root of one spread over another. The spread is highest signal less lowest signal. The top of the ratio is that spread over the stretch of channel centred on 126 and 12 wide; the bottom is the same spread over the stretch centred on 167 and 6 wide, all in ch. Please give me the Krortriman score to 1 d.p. 1.3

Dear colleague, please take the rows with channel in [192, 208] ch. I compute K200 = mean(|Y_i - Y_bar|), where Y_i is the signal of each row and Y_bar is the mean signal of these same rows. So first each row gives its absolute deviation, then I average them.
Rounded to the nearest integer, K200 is 16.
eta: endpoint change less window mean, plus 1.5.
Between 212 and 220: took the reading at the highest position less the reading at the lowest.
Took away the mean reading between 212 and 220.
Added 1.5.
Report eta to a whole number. -256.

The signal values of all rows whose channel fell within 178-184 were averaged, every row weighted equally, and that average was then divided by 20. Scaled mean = 9.2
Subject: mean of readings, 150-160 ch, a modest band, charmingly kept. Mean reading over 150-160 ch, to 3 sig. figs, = 160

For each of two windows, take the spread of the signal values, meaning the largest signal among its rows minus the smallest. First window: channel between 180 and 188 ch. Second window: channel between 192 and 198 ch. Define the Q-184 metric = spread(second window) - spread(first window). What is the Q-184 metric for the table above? -1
